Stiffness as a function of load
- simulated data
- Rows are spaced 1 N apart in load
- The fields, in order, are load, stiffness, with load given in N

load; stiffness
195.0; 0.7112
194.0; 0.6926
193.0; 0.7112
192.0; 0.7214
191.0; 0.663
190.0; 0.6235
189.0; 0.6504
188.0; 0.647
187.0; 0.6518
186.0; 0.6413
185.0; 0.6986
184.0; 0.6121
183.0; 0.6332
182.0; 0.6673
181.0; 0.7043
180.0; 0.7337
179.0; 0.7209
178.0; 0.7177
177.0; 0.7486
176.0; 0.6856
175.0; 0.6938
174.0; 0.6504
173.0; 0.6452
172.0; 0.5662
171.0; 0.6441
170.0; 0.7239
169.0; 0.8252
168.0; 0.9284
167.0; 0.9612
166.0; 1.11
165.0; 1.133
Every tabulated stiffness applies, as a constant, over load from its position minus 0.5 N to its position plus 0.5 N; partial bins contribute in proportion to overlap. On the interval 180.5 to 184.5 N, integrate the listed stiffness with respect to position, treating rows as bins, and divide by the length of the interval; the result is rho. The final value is 0.654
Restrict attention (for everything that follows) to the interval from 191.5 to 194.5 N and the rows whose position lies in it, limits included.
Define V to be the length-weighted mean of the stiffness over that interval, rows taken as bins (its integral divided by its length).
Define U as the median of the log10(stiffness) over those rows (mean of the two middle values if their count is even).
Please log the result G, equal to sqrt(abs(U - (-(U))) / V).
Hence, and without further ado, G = 0.65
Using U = -0.148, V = 0.708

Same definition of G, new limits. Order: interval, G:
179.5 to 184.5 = 0.72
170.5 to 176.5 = 0.76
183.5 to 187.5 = 0.76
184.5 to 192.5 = 0.75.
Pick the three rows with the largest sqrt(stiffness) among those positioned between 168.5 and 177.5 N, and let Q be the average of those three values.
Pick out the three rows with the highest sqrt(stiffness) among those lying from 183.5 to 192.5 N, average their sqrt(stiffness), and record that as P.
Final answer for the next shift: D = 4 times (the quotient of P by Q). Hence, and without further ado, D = 3.8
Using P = 0.833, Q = 0.87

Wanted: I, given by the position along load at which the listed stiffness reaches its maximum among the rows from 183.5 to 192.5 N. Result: 192.0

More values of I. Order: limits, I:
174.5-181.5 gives 177.0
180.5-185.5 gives 181.0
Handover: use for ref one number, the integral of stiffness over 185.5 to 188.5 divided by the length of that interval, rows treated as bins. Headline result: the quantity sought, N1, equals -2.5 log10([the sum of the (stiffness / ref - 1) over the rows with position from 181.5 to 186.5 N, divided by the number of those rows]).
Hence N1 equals 5.6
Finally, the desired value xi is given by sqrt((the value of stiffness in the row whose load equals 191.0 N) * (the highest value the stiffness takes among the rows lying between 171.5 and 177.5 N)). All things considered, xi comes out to 0.705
